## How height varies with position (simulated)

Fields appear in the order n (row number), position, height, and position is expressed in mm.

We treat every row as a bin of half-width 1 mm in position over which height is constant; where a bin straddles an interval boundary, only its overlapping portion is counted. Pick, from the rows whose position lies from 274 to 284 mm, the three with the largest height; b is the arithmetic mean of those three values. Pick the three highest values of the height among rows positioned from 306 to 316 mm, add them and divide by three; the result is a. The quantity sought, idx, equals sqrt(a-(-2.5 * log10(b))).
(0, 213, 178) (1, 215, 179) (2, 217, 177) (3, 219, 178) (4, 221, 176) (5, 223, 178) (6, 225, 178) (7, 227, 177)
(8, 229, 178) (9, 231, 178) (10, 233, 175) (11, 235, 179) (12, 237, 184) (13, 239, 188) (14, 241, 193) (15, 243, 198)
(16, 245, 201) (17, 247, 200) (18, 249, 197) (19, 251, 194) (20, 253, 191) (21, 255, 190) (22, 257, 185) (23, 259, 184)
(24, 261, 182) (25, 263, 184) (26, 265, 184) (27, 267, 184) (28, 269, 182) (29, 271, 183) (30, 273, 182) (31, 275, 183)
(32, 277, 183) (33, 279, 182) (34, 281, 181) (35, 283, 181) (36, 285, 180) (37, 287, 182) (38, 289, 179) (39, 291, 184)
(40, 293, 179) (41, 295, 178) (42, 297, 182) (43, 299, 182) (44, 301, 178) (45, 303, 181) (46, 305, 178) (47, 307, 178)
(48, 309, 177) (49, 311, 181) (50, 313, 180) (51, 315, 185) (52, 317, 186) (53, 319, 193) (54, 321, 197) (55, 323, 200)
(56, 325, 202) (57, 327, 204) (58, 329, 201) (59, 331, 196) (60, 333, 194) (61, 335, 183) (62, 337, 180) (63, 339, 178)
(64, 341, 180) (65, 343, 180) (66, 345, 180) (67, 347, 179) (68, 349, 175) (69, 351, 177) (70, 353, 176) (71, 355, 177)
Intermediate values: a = 182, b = 183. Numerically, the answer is 13.7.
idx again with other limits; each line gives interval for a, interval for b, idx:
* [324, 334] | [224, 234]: 14.4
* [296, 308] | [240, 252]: 13.7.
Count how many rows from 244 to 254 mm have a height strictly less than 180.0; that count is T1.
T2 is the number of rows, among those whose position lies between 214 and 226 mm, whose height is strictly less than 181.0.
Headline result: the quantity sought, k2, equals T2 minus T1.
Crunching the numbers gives 6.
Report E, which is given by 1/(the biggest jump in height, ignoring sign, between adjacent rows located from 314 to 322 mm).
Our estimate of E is 0.14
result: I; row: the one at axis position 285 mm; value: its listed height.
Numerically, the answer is 180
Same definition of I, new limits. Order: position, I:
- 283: 181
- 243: 198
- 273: 182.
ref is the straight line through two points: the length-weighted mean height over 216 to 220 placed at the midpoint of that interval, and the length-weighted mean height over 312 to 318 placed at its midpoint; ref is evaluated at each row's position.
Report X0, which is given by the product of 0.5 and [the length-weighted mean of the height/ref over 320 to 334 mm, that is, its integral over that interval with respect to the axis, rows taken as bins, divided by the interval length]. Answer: 0.540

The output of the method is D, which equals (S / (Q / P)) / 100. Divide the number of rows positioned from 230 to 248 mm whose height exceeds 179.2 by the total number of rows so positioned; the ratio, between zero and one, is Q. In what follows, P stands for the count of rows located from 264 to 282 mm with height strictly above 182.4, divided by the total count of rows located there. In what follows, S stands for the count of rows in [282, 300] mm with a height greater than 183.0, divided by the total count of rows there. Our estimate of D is 0.001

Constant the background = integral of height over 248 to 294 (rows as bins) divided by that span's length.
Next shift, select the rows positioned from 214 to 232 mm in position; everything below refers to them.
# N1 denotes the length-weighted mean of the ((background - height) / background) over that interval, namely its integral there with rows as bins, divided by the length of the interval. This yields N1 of 0.04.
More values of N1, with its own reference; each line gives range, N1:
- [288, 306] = 0.02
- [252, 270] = -0.01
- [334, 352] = 0.03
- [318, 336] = -0.07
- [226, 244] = 0.00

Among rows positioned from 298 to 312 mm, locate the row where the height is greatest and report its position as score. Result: 299 mm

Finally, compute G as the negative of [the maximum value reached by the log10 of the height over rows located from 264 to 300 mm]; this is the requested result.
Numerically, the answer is -2.26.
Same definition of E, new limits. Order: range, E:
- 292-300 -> 0.25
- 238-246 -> 0.20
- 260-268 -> 0.50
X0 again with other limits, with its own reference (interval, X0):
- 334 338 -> 0.491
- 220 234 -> 0.497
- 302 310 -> 0.487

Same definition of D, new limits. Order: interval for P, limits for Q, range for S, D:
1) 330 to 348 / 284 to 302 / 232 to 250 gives 0.005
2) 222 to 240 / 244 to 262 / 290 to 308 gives 0.000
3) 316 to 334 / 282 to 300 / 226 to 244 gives 0.007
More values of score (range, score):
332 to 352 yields 333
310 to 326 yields 325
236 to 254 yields 245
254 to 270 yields 255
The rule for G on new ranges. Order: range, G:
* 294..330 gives -2.31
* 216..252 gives -2.30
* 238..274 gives -2.30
